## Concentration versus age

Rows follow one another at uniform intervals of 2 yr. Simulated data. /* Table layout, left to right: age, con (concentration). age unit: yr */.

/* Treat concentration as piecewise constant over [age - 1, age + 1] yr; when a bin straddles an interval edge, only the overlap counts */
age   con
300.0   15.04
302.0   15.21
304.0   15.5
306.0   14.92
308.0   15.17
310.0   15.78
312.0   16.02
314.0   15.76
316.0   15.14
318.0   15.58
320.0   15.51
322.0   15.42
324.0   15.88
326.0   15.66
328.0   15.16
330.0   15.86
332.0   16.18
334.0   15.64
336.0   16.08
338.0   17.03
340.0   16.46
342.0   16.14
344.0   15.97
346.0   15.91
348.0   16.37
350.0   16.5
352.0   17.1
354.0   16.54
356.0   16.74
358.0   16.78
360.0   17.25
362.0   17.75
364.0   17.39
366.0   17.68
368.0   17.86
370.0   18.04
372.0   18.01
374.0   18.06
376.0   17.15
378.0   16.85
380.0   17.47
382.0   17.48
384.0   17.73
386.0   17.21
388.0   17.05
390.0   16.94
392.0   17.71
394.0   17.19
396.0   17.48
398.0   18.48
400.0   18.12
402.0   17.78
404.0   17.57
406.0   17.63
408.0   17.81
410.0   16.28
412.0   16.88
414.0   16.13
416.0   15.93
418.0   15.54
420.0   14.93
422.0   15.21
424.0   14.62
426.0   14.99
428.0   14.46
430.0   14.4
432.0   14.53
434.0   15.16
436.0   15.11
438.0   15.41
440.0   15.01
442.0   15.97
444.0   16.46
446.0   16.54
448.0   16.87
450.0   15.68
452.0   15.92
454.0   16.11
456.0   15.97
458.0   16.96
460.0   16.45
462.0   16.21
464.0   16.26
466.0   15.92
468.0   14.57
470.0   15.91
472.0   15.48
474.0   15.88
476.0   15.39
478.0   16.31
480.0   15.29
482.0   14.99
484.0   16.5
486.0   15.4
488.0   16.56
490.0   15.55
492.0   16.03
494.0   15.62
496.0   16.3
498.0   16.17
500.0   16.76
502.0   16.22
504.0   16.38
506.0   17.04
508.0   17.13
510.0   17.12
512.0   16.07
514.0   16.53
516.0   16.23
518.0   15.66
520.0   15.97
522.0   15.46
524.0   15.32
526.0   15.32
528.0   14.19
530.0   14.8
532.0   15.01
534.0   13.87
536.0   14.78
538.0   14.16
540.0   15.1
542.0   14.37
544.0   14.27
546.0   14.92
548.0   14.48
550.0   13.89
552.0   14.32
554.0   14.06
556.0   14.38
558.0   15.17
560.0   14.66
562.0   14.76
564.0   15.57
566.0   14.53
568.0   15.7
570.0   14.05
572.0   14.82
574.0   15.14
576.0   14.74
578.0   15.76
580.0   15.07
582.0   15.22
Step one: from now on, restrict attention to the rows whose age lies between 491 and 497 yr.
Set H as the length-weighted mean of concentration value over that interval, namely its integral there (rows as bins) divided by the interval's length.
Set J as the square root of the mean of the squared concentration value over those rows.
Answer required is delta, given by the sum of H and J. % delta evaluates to 32.0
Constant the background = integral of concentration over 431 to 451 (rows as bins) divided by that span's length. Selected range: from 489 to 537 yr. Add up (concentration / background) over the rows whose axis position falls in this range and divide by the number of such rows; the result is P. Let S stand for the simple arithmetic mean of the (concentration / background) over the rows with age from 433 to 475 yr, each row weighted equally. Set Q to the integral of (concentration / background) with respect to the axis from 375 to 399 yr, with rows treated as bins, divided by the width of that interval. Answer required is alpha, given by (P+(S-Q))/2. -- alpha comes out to 0.46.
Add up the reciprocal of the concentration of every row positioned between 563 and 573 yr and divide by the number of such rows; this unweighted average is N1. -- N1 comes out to 0.0671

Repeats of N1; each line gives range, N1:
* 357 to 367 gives 0.0576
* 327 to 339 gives 0.0626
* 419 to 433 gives 0.0679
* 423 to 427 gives 0.0676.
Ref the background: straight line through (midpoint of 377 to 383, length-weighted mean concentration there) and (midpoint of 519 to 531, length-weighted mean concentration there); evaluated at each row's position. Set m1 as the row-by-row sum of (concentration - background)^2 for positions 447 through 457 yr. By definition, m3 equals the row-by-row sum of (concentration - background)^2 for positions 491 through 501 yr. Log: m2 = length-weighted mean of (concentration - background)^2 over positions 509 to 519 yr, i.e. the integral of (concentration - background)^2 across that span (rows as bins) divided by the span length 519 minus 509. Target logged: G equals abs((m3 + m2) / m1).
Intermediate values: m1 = 1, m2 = 1.2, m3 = 3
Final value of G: 4.50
